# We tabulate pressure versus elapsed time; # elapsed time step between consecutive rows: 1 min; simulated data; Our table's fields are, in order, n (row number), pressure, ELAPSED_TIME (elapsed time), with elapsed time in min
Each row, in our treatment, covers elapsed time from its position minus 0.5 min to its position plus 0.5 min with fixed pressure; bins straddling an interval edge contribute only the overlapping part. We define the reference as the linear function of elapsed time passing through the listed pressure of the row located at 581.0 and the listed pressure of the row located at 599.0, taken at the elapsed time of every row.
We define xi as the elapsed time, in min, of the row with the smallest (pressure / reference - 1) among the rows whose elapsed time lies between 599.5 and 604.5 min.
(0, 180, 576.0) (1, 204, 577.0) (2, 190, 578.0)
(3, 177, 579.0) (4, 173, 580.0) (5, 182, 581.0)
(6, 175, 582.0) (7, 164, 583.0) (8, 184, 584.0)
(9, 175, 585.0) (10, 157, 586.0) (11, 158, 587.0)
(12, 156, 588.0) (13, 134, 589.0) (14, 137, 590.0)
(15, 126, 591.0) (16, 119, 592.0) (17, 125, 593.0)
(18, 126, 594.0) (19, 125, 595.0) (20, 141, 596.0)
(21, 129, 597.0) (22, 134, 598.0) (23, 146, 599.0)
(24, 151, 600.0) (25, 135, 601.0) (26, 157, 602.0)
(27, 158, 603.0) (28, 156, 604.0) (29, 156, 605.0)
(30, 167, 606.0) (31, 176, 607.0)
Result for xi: 601.0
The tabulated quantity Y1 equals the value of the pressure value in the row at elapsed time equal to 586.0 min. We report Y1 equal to 157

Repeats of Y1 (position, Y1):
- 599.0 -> 146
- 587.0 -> 158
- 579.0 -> 177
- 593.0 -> 125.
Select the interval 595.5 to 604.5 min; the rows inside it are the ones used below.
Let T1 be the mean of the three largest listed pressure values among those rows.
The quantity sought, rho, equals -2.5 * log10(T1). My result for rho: -5.49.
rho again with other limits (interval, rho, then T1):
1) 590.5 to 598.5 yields -5.32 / 135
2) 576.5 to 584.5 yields -5.71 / 193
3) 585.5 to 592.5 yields -5.49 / 157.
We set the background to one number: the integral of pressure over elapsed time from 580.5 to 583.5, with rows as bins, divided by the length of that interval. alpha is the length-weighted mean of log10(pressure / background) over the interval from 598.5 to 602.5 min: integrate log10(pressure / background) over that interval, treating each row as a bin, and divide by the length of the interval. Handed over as -0.07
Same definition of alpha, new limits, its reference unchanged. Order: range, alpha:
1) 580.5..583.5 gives 0.00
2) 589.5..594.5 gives -0.14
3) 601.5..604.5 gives -0.04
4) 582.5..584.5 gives 0.00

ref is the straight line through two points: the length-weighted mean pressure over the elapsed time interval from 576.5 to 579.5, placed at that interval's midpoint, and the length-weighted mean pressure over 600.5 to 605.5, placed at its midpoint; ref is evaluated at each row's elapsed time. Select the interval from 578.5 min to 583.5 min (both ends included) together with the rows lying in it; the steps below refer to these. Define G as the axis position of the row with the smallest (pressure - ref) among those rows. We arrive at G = 583.0 min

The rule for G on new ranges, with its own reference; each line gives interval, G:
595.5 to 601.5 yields 597.0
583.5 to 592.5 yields 592.0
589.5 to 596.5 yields 592.0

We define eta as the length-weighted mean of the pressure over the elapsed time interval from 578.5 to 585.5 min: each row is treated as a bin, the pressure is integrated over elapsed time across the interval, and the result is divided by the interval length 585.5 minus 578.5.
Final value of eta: 176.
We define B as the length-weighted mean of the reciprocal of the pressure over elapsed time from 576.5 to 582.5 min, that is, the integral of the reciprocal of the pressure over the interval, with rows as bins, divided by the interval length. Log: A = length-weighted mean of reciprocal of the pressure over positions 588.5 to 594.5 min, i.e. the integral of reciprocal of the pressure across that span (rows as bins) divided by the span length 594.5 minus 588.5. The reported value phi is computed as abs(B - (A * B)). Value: 0.0054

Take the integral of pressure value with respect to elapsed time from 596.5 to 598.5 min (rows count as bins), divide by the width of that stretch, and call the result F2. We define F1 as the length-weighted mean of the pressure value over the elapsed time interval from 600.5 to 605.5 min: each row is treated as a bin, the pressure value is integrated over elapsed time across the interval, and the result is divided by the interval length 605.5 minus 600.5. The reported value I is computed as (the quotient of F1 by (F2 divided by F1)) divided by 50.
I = 3.5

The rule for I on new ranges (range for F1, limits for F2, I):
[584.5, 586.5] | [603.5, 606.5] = 3.5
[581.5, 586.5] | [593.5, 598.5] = 4.5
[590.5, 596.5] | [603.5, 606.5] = 2.0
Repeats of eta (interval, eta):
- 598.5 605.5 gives 151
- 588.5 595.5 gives 127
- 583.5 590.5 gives 157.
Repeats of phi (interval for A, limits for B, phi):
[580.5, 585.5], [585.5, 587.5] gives 0.0063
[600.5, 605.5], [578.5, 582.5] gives 0.0056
